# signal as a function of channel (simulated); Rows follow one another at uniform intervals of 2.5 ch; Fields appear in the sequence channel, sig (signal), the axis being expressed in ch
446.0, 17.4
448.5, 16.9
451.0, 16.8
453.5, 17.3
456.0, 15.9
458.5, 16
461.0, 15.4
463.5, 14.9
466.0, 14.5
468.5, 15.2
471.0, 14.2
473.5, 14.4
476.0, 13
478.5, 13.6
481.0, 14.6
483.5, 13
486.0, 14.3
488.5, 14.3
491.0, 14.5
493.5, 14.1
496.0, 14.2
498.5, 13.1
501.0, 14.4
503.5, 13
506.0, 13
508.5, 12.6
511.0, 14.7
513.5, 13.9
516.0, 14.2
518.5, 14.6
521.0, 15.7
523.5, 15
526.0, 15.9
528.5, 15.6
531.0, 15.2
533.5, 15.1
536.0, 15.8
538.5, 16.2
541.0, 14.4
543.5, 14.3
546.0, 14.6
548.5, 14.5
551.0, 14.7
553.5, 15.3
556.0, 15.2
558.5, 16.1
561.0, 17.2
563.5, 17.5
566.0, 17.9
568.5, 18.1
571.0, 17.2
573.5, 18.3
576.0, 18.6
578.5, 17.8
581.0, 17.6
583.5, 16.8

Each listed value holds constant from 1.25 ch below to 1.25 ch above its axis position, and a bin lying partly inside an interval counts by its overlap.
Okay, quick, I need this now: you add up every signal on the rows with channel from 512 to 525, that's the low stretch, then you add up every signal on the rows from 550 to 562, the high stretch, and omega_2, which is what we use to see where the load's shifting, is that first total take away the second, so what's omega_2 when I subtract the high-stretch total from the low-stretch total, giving -5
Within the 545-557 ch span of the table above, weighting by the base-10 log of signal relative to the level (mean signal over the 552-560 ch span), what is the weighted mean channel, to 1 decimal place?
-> 549.5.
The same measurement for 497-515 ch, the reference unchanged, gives 505.5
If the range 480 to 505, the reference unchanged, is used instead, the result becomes 493.2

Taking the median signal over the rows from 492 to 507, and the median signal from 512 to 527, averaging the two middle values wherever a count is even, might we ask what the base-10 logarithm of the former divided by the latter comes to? -0.037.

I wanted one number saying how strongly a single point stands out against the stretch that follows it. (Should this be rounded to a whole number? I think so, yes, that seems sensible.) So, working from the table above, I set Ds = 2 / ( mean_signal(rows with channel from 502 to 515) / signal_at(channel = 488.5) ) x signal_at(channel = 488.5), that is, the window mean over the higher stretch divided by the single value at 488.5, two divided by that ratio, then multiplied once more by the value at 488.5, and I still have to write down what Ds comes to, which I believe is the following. 30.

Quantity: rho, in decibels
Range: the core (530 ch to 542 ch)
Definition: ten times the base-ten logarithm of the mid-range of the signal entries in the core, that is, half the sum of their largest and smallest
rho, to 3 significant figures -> 11.8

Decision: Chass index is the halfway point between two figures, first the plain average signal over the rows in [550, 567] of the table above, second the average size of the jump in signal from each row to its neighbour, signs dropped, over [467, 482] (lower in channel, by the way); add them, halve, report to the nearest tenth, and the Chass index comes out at 8.6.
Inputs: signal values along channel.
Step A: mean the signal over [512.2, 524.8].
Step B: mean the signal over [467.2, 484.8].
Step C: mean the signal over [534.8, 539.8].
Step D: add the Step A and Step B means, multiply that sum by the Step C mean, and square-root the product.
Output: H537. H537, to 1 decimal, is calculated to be 21.4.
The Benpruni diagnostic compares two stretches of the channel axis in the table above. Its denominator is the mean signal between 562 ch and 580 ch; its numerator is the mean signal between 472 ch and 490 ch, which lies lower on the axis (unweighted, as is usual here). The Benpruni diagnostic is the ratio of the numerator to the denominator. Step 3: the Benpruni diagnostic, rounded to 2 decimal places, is 0.78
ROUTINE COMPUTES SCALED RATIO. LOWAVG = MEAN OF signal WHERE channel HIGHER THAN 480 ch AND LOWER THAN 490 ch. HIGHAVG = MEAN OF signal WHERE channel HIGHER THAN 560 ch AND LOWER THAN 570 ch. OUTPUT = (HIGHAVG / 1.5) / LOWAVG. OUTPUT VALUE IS 0.84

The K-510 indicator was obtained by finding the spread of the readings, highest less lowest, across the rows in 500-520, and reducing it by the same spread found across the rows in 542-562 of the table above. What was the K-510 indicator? -0.8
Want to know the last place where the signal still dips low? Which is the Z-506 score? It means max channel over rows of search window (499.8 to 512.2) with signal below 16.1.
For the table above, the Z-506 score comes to 511.0 ch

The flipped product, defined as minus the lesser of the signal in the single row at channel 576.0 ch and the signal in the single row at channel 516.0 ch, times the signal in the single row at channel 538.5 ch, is -230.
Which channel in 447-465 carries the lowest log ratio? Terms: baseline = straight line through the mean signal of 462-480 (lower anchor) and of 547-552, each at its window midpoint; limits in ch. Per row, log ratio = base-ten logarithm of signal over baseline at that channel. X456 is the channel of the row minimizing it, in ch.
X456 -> 463.5 ch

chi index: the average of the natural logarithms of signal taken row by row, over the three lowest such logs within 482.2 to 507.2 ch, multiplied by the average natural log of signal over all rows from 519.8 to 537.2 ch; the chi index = 7.0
